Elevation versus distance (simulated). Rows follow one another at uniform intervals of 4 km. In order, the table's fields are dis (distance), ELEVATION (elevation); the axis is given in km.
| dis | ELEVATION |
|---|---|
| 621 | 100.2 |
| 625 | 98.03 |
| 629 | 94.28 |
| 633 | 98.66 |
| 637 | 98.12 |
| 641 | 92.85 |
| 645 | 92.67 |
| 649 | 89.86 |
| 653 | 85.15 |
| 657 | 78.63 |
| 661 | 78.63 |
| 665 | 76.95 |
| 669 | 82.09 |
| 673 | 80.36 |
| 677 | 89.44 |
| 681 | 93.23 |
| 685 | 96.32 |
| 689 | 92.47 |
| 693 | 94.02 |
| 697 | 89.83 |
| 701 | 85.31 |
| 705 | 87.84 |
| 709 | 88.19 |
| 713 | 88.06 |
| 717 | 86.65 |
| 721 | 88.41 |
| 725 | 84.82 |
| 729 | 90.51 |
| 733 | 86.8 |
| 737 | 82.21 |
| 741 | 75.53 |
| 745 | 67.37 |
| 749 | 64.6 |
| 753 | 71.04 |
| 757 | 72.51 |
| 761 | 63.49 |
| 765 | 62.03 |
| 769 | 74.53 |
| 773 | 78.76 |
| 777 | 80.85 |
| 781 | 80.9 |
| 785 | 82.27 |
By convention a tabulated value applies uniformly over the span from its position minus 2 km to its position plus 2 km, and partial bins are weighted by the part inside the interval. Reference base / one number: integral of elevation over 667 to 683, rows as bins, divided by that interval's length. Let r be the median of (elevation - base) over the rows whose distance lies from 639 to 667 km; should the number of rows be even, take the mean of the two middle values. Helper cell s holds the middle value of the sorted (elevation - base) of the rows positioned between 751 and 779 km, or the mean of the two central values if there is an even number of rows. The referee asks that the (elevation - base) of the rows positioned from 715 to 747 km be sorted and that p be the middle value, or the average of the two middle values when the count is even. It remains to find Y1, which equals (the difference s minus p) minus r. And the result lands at -12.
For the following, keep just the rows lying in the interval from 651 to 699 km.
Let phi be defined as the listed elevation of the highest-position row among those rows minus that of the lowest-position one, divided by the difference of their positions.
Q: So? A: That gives 0.11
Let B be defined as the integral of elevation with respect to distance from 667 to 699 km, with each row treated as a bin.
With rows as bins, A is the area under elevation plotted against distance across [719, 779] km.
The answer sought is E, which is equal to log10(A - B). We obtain 3.23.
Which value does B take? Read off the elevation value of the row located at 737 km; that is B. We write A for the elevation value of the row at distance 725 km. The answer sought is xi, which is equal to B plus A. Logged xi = 167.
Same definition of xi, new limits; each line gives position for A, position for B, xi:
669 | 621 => 182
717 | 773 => 165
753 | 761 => 135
